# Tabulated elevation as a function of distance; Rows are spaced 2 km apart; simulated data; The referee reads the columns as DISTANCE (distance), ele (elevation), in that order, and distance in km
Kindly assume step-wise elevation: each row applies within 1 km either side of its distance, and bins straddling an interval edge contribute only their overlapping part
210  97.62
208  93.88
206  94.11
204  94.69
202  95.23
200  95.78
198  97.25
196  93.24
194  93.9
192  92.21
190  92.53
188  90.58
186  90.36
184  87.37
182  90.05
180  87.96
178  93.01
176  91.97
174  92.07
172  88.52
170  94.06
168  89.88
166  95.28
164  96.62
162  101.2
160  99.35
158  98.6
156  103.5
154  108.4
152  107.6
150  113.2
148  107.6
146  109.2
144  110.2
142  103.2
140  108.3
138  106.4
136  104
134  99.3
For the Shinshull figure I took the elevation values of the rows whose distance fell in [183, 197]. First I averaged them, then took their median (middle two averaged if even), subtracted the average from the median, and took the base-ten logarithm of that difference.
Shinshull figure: -0.122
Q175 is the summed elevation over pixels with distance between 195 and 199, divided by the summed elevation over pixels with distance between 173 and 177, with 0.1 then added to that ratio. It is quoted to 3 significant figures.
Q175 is 1.14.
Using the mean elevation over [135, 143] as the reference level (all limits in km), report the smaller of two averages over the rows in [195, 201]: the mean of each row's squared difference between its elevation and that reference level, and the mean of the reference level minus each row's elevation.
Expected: 10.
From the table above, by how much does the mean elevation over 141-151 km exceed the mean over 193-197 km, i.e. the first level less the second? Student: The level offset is 15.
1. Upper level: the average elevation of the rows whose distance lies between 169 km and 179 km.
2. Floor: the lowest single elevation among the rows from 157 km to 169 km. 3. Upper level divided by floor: 1.023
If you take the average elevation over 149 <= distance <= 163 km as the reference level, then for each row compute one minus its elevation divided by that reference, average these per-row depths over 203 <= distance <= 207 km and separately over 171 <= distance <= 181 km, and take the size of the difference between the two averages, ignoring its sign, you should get 0.035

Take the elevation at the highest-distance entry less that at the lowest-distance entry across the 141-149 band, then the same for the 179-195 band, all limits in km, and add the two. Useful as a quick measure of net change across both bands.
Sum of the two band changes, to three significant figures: 10.3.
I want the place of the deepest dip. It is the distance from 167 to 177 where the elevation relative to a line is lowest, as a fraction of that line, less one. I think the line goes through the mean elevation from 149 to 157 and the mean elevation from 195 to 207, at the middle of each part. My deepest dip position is 172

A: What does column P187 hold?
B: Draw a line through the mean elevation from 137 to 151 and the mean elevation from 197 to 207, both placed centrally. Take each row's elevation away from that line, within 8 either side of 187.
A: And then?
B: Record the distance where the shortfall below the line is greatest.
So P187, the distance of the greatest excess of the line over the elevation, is 180 km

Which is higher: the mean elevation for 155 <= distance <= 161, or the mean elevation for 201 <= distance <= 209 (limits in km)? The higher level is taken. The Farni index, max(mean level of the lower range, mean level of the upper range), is 100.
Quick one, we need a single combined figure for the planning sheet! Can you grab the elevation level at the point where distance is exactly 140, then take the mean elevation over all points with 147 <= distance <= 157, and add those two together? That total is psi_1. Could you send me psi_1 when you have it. 216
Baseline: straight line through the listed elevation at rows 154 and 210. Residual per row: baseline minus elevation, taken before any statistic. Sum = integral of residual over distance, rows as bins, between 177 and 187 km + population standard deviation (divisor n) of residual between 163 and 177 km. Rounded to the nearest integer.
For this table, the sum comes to 135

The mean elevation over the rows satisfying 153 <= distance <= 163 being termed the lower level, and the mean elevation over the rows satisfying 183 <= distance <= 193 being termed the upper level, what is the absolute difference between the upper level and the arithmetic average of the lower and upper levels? 6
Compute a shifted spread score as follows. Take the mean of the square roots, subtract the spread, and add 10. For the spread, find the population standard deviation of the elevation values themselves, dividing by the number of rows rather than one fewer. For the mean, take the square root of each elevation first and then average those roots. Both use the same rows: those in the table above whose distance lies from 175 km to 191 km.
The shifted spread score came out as 17.6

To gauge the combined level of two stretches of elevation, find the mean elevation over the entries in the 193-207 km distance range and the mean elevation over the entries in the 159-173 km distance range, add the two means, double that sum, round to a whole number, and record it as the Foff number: 380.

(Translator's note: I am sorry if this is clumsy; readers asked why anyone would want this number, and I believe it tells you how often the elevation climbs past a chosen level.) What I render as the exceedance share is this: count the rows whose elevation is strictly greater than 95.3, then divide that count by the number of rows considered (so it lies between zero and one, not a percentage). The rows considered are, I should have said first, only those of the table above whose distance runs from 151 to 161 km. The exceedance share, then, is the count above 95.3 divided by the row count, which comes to 1.00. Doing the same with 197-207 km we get 0.40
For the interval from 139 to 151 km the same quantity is 1.00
